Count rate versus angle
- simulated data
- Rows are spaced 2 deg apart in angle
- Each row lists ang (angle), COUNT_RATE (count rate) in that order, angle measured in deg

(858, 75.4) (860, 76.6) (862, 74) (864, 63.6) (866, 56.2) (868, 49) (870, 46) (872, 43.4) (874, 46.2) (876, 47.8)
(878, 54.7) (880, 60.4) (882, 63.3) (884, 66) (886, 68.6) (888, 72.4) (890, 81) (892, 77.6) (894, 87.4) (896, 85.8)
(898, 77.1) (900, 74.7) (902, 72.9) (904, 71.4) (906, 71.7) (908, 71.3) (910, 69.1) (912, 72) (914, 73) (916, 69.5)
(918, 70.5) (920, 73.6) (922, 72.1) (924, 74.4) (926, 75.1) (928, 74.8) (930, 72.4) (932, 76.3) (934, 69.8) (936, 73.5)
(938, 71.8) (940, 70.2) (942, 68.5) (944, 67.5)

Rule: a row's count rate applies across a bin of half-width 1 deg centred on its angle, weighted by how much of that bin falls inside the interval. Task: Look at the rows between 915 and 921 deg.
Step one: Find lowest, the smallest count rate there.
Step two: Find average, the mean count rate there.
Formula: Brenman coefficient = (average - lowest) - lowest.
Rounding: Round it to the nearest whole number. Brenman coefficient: -68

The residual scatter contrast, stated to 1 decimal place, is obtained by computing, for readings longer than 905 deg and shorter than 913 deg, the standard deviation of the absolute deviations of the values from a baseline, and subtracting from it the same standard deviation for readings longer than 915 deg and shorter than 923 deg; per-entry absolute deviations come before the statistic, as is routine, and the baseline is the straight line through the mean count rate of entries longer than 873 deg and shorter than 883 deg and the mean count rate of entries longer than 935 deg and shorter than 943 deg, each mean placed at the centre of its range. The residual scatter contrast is 0.2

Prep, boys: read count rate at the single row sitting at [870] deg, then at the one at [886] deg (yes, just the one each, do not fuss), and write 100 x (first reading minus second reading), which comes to -2260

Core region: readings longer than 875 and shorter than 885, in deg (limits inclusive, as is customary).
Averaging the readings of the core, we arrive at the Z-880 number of 58.4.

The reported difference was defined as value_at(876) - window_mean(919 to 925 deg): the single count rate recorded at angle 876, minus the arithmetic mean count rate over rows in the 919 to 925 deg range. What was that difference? -26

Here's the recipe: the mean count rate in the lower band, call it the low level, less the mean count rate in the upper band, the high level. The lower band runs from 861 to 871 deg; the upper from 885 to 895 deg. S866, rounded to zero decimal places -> -20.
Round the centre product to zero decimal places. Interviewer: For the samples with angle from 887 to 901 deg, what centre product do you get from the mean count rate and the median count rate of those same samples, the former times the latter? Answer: 6164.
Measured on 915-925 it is 5193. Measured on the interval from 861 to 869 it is 3636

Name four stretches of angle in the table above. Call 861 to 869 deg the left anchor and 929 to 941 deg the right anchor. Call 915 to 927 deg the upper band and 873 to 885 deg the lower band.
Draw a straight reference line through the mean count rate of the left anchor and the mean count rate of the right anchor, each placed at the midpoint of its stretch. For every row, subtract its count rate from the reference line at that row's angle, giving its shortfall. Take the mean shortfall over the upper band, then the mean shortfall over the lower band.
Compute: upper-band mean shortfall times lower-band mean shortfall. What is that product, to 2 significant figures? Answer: -17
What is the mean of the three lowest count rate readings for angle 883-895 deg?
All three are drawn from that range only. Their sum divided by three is 69.0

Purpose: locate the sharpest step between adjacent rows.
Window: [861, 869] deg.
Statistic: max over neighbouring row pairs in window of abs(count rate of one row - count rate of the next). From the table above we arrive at 10.4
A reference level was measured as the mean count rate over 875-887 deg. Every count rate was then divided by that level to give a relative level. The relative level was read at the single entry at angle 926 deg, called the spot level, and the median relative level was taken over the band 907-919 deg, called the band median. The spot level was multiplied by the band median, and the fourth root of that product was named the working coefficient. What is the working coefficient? 1.10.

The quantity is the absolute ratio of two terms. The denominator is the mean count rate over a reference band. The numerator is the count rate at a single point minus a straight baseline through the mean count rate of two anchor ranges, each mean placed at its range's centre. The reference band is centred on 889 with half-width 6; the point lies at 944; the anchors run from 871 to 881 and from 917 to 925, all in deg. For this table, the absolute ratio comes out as 0.22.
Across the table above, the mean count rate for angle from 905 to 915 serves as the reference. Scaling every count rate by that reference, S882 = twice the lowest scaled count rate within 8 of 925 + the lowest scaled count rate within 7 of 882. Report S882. 2.64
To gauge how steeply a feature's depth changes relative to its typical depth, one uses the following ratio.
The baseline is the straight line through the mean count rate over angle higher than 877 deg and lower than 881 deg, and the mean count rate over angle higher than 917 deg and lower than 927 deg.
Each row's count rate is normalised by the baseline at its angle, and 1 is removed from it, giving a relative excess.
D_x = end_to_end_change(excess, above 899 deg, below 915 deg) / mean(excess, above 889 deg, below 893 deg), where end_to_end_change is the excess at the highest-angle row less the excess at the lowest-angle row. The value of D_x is -0.38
